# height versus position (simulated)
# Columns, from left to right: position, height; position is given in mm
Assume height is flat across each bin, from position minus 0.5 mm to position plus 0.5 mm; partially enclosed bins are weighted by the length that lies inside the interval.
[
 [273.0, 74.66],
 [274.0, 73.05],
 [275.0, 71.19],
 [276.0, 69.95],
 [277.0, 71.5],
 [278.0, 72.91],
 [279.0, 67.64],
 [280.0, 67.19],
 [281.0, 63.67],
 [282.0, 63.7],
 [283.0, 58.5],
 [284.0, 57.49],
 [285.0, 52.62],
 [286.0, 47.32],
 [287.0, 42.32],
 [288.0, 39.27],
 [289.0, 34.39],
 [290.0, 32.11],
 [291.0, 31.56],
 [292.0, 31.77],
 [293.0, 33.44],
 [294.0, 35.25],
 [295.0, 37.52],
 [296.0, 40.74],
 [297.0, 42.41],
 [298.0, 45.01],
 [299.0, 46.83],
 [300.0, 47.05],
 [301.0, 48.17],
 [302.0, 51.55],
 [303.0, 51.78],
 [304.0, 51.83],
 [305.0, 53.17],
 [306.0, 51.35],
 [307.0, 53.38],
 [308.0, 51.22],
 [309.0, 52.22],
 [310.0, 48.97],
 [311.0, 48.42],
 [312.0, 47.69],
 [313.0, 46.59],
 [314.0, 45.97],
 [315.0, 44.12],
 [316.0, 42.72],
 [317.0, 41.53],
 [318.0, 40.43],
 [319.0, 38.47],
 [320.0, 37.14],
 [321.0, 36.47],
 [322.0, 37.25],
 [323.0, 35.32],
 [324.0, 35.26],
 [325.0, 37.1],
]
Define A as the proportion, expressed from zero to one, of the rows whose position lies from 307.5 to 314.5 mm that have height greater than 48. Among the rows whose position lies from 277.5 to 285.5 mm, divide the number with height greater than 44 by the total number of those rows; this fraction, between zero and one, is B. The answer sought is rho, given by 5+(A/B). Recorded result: 5.6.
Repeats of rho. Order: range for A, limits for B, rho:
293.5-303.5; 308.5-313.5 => 5.3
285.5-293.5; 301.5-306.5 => 5.0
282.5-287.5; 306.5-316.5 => 5.7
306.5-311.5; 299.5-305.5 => 6.0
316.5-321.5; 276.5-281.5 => 5.0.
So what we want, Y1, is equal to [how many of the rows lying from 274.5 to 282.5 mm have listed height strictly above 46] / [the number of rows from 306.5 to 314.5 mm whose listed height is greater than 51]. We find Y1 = 2.7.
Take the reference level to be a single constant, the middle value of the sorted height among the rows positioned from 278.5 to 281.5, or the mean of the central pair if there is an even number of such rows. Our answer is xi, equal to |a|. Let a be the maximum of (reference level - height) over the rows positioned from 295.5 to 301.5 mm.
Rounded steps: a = 26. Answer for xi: 26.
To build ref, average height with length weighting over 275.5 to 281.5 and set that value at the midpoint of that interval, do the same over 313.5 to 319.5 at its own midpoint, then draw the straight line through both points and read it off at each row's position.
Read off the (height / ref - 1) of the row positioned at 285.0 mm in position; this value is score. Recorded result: -0.18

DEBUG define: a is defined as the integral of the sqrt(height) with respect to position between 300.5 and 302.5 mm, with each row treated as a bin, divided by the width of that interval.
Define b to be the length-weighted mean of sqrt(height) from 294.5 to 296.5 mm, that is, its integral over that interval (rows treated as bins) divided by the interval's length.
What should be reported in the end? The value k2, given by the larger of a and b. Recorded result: 7.1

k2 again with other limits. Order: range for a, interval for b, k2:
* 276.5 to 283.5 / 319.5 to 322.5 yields 8.1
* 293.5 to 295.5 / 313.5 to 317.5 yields 6.6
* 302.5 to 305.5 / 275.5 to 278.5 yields 8.5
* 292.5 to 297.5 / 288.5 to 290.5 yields 6.1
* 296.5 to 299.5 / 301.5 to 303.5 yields 7.2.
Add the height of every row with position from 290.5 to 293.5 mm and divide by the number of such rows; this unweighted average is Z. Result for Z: 32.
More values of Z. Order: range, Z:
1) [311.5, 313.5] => 47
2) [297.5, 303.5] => 48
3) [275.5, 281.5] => 69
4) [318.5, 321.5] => 37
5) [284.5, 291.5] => 40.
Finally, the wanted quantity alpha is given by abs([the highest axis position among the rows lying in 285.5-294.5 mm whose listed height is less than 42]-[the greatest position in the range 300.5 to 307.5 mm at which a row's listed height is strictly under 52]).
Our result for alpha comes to 12 mm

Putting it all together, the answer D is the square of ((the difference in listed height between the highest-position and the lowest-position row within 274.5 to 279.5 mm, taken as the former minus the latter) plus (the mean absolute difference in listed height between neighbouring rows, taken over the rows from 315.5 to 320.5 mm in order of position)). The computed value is 5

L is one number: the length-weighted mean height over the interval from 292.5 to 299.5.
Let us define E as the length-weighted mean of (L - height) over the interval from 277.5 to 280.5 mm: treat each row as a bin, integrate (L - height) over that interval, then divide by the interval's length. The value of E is -29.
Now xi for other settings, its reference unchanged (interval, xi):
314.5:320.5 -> 30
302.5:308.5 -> 16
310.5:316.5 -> 24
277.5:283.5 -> 9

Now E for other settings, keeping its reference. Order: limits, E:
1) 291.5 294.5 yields 7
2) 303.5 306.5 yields -12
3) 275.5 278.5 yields -31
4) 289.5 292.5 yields 8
